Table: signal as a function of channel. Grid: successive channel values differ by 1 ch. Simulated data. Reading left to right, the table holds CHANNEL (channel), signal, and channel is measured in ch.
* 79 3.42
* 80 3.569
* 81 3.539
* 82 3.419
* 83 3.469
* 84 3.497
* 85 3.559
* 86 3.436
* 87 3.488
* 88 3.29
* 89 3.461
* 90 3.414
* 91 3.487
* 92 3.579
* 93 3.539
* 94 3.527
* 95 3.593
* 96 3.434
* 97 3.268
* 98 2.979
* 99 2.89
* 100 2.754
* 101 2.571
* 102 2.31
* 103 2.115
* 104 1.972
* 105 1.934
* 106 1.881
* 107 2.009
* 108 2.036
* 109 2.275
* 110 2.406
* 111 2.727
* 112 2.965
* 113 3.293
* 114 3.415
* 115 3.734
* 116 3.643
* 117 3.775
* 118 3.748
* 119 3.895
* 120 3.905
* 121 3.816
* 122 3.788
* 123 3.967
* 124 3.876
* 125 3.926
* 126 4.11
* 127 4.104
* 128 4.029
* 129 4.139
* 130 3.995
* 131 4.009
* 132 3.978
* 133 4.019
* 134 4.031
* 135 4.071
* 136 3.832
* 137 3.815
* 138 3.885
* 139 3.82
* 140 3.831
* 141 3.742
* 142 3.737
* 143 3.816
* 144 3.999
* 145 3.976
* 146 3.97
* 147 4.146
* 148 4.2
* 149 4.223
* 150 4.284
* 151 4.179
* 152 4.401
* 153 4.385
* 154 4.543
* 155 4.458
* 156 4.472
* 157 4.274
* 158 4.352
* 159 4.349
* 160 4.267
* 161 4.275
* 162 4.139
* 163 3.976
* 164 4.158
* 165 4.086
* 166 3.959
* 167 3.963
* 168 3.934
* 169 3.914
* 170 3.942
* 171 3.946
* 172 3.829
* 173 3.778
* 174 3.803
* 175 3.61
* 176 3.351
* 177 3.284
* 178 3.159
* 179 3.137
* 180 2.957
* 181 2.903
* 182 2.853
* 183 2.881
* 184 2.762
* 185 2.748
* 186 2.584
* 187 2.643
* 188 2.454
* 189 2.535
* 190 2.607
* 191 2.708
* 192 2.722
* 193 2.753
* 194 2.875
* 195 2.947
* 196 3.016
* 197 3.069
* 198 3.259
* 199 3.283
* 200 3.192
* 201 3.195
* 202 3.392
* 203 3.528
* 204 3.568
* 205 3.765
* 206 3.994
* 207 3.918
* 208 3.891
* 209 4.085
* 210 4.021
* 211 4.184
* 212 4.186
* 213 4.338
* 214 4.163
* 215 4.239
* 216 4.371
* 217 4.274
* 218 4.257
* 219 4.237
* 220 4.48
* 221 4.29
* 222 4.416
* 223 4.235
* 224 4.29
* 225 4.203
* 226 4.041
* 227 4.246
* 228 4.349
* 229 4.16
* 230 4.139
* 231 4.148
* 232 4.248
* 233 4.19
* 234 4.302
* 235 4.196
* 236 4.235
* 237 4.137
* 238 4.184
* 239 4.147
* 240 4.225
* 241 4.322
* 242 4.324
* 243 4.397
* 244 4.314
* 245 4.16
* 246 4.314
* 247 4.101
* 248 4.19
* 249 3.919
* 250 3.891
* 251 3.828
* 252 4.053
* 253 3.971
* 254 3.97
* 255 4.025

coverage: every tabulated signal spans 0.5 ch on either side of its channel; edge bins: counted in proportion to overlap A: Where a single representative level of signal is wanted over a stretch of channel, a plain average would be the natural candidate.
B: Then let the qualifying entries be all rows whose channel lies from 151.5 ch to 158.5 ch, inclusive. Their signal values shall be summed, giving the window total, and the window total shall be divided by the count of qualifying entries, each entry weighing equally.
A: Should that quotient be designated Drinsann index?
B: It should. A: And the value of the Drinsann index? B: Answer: 4.4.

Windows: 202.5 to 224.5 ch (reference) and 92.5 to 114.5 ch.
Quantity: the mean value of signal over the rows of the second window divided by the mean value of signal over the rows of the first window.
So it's 0.66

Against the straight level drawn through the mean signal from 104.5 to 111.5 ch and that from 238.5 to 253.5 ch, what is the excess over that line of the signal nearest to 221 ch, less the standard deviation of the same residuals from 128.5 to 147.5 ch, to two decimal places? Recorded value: 0.34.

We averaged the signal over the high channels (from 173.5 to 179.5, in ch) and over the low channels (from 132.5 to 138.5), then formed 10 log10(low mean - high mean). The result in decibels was -2.6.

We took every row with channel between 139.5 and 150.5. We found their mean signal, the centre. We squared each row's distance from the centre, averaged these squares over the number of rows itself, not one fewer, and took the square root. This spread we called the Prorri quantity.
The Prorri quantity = 0.19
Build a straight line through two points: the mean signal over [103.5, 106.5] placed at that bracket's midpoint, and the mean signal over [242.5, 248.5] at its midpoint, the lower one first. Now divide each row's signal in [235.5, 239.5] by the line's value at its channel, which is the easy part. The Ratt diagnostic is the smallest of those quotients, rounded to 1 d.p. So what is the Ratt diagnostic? 1.0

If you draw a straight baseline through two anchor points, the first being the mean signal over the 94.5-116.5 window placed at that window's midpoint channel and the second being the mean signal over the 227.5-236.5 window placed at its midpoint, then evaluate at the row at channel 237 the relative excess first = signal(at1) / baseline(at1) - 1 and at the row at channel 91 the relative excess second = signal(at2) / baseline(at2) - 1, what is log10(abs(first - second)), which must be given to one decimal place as -0.4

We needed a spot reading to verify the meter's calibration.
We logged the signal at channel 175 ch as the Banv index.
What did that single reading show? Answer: 3.61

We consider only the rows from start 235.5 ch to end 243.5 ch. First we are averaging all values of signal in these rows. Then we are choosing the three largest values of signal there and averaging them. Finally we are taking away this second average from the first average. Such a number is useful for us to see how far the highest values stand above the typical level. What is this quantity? -0.101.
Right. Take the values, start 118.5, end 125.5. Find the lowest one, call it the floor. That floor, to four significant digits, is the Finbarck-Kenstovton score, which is 3.788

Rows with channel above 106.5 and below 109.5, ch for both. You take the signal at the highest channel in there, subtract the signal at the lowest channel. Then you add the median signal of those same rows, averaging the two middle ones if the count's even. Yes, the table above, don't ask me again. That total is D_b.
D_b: 2.3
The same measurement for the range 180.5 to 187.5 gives 2.5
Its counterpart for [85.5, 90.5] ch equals 3.4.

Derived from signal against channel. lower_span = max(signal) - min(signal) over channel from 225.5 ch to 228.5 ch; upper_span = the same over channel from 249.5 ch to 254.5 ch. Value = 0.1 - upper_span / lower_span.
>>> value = -0.6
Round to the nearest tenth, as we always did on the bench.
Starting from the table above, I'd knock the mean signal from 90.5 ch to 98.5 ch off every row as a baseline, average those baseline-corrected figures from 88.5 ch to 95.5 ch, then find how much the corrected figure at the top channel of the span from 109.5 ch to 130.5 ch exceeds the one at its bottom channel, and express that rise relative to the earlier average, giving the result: 17.9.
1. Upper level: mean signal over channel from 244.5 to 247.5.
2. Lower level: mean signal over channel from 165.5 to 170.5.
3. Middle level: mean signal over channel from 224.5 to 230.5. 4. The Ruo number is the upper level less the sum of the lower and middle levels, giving -3.9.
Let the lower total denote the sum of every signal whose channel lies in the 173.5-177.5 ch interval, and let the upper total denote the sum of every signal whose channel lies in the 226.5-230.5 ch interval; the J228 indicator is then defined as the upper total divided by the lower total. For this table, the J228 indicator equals 1.20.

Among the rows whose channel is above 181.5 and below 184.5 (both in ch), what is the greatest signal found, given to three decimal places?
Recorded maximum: 2.881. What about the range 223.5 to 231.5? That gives 4.349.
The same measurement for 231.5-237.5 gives 4.302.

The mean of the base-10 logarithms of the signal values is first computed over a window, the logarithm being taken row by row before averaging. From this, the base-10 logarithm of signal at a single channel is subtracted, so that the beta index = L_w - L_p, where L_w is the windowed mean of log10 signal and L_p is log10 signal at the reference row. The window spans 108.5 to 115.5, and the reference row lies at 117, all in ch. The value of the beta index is -0.11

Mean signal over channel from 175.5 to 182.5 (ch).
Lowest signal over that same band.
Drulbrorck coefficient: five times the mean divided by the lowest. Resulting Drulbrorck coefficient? 5.4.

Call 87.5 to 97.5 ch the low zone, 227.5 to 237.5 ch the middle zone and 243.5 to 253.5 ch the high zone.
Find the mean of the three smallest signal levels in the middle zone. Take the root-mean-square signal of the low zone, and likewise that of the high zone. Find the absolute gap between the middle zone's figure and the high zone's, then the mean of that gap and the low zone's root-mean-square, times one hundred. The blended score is 176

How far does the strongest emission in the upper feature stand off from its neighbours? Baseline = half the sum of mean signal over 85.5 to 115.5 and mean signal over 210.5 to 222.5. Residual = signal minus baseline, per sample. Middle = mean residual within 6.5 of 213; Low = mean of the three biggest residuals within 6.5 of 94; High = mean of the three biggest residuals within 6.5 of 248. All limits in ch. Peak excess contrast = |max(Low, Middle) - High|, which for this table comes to 0.18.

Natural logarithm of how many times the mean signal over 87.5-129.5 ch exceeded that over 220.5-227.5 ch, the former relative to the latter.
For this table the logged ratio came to -0.27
